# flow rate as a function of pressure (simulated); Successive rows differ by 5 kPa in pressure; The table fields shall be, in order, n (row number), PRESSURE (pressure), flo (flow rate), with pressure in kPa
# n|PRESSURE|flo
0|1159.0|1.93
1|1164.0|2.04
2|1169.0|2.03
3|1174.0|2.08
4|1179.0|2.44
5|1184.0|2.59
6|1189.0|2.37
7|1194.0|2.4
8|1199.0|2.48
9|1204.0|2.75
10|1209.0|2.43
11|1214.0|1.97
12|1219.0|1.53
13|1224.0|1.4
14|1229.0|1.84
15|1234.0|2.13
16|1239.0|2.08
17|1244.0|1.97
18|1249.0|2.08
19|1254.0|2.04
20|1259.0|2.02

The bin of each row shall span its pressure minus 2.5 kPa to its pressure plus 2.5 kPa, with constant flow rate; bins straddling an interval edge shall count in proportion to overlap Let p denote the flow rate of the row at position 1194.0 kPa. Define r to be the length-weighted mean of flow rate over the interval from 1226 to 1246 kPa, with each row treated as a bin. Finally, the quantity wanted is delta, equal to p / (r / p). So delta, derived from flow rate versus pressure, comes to 2.9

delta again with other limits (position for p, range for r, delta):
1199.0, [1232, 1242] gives 2.9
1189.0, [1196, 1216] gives 2.3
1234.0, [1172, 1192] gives 1.9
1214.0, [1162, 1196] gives 1.7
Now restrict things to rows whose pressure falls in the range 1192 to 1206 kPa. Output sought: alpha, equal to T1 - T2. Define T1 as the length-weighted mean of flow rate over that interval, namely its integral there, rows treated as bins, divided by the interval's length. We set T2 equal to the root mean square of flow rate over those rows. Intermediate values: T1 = 2.54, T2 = 2.55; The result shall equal -0.007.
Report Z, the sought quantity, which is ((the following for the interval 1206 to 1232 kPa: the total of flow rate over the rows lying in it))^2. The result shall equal 84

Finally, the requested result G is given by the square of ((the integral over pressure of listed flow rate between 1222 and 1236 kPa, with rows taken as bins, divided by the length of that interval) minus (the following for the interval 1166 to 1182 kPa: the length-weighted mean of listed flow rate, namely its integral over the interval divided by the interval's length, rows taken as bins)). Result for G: 0.16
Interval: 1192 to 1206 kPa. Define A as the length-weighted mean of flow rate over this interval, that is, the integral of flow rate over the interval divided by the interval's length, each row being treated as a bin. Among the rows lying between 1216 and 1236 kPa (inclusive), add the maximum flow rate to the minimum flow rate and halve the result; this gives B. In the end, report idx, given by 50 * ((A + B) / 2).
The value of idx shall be 108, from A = 2.5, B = 1.8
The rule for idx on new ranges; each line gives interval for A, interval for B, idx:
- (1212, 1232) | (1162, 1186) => 100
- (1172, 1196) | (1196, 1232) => 111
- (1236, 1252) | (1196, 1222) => 105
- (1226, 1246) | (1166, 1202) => 108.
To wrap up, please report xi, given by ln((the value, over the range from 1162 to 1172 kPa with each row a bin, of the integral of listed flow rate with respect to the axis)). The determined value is 3.01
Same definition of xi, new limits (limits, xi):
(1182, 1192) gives 3.21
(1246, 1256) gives 3.02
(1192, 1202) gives 3.20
